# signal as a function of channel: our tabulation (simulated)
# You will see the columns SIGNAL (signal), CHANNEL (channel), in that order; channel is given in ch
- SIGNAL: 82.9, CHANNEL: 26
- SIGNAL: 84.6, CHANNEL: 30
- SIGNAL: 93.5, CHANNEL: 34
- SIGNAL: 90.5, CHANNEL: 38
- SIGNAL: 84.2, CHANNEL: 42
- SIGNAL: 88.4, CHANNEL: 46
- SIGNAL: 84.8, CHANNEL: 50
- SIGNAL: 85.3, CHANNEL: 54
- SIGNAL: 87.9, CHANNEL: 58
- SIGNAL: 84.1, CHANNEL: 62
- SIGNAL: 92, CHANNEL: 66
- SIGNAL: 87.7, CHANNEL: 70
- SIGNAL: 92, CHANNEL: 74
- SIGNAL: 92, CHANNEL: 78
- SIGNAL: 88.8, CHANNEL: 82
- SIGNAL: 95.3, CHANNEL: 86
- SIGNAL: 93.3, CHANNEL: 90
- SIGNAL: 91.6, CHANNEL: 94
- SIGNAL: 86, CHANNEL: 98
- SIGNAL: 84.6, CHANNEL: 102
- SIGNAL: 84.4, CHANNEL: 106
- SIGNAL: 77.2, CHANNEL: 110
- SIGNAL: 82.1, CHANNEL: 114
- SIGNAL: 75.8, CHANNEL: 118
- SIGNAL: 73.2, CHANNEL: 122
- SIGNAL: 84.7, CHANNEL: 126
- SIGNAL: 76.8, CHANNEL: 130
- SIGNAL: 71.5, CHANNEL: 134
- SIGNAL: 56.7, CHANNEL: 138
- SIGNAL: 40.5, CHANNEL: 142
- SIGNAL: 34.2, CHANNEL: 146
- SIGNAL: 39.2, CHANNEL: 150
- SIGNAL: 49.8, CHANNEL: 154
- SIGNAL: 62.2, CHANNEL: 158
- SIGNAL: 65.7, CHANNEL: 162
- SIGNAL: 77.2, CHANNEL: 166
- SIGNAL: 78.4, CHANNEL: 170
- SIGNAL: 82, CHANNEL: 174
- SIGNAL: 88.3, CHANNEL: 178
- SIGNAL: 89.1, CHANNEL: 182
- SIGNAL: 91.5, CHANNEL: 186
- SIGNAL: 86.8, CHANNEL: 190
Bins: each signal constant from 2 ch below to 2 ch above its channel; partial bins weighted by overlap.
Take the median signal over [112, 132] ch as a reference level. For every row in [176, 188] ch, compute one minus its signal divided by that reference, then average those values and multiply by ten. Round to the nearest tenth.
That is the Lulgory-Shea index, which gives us -1.7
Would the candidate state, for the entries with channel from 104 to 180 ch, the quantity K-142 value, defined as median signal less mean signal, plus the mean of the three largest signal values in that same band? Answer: 93.2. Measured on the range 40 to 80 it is 92.0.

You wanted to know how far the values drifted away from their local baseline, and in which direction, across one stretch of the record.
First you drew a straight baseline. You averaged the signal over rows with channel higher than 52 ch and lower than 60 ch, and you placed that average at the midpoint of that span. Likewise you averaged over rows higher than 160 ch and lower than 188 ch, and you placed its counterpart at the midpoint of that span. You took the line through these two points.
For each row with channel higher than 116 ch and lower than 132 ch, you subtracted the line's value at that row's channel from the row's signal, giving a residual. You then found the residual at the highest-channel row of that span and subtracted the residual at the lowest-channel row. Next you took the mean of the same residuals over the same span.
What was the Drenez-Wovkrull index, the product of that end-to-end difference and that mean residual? -9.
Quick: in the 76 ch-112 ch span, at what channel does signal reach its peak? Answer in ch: 86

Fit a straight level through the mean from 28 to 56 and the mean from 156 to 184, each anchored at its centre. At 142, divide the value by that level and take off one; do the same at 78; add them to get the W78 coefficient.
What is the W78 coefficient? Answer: -0.40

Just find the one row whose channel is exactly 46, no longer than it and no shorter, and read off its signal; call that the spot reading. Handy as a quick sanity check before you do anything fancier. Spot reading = 88.4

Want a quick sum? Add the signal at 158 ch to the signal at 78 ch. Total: 154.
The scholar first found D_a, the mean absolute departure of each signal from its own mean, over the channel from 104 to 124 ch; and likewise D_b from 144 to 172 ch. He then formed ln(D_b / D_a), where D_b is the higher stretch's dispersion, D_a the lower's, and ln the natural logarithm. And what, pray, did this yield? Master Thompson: 1.4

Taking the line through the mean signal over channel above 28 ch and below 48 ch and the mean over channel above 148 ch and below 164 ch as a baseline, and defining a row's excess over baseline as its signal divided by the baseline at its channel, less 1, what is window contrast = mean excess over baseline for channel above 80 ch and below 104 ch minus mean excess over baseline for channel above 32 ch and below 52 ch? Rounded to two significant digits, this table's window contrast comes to 0.22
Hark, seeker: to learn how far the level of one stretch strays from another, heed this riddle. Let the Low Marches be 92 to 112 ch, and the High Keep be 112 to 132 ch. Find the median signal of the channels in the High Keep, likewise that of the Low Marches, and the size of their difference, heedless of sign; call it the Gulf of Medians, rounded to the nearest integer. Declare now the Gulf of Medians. 8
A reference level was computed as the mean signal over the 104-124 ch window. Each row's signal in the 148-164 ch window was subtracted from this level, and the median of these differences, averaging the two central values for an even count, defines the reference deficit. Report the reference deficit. 23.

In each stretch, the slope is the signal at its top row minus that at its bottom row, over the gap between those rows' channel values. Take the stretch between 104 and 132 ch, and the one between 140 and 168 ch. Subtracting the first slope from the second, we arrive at 1.8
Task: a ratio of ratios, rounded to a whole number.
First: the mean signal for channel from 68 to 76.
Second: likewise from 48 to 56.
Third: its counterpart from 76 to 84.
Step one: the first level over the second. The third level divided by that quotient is 86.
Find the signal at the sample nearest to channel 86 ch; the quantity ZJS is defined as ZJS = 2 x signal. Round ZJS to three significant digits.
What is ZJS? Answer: 191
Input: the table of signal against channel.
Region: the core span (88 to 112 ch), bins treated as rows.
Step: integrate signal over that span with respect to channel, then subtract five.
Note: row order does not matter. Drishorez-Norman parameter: 2063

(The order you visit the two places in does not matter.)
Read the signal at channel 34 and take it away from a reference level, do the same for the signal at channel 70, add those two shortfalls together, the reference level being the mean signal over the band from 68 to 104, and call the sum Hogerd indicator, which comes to -1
